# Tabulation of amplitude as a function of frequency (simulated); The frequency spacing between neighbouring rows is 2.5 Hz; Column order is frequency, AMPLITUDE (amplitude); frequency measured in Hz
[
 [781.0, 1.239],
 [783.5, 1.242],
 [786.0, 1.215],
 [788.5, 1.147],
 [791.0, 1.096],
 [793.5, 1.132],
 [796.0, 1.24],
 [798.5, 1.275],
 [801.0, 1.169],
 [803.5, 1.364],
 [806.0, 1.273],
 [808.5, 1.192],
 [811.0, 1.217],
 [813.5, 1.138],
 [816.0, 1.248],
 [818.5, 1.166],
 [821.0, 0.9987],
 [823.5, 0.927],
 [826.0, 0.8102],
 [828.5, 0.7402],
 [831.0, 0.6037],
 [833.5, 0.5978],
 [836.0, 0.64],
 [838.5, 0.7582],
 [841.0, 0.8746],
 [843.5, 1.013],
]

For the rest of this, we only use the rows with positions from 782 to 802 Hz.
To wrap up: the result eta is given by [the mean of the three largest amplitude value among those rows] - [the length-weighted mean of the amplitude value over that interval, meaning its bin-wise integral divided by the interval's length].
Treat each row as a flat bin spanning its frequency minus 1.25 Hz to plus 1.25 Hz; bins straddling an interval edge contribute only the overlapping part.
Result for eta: 0.06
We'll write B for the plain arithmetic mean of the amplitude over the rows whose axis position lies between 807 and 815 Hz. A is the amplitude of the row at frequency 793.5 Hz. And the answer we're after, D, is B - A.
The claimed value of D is 0.05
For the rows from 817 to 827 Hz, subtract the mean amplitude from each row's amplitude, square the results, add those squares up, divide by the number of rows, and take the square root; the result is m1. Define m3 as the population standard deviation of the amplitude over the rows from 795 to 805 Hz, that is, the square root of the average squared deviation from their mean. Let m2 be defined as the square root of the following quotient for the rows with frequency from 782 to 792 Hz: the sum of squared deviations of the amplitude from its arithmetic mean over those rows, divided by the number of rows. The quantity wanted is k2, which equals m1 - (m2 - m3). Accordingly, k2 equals 0.14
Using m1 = 0.129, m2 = 0.057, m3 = 0.07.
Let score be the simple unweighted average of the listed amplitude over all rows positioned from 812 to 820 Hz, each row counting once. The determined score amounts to 1.18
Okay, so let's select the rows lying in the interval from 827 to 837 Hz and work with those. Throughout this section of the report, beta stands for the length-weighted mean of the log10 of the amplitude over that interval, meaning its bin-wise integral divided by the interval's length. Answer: -0.19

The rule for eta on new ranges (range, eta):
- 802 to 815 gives 0.05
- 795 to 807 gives 0.04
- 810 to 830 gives 0.19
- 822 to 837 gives 0.10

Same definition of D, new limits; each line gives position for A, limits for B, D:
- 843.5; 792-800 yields 0.20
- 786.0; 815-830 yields -0.23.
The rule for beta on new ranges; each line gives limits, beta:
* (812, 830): -0.01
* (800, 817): 0.09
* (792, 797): 0.07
